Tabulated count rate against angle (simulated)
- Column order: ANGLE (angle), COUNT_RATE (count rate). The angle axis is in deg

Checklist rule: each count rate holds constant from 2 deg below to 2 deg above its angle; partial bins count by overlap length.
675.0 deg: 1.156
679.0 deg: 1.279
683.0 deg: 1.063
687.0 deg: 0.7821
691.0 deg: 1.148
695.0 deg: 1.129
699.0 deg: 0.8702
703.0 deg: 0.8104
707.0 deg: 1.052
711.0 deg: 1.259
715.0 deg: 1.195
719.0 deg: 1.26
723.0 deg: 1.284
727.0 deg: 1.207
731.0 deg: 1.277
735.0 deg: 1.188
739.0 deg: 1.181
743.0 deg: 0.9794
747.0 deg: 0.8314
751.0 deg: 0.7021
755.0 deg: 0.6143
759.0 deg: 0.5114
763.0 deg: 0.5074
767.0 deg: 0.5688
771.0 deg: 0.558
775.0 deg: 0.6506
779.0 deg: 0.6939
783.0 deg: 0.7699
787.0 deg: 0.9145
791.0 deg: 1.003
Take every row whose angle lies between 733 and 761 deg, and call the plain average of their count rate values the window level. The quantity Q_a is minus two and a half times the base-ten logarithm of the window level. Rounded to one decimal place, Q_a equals 0.2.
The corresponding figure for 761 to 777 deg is 0.6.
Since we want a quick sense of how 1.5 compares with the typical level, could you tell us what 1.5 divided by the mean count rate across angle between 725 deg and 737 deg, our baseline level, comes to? 1.23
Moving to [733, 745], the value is 1.34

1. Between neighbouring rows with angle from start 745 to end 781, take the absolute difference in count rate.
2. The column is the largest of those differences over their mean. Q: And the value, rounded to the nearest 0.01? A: 1.94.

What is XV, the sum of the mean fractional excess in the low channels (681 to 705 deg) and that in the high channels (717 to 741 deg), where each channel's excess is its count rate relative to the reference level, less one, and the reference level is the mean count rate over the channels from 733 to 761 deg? 0.56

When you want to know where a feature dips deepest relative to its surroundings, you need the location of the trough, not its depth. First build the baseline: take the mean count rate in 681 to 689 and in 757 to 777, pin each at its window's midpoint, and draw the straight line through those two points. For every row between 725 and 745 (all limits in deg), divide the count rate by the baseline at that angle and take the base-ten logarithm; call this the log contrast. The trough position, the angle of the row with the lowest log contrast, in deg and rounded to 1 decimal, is 743.0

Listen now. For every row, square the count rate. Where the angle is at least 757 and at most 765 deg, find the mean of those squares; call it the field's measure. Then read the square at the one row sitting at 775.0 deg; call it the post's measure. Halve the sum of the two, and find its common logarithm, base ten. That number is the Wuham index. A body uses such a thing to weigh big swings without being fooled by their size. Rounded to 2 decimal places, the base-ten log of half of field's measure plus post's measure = -0.47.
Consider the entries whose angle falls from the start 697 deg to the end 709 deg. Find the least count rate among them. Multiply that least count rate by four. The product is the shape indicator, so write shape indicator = 3.2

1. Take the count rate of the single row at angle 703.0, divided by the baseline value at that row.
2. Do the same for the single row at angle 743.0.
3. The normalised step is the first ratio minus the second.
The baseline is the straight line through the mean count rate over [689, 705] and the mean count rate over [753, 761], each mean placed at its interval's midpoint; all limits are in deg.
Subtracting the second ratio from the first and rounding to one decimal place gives -0.6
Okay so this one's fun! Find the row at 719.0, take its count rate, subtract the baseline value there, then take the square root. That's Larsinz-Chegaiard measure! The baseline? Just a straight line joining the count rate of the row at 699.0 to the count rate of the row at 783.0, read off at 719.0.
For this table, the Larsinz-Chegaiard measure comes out 0.643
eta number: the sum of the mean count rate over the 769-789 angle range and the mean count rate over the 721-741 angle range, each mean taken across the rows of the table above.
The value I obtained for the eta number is 1.9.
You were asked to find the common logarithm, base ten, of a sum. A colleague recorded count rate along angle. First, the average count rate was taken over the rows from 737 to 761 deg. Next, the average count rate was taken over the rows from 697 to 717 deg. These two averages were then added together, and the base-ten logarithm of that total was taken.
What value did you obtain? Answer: 0.26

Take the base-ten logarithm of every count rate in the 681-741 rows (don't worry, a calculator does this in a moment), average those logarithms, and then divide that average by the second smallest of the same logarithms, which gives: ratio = -0.5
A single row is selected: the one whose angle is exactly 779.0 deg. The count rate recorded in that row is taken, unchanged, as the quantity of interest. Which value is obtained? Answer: 0.6939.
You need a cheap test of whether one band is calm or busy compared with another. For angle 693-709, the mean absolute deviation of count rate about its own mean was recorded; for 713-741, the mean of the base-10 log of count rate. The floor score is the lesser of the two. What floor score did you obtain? 0.09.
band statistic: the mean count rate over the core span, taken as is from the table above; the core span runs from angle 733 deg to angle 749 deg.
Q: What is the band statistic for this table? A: 1.04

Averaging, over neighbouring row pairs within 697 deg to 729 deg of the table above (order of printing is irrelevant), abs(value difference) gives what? 0.105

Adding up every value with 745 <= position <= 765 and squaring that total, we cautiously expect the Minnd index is 10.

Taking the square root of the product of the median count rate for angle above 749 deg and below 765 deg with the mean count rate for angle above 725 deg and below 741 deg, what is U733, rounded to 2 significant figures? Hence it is 0.83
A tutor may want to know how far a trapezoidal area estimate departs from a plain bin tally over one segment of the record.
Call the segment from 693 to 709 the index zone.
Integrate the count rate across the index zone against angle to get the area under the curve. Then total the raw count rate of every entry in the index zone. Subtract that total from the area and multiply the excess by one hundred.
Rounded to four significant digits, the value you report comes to 1158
